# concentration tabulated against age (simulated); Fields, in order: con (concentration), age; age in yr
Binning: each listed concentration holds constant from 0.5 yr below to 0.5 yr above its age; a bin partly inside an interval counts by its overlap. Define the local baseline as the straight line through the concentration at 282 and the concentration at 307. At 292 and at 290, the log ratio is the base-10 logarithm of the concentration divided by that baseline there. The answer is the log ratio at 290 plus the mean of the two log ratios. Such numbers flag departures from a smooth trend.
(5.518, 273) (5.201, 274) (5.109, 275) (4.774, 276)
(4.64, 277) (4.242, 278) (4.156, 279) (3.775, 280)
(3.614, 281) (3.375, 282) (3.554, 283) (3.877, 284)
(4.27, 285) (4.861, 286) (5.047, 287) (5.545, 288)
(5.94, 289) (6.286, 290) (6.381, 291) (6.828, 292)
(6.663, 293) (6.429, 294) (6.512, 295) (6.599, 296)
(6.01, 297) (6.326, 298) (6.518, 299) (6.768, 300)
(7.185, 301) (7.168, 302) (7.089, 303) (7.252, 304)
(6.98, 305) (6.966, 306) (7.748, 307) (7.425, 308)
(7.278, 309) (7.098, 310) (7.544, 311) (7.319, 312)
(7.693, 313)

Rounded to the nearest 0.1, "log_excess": 0.2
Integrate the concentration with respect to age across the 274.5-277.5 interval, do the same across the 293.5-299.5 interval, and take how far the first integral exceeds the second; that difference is -24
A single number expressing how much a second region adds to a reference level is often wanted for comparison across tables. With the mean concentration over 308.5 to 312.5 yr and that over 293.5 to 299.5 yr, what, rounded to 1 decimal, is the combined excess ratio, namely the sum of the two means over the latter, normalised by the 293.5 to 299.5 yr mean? 2.1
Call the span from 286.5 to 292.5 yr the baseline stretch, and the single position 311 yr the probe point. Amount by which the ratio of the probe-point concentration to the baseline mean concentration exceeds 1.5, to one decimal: -0.2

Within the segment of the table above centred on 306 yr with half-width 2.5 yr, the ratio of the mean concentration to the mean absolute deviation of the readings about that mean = 29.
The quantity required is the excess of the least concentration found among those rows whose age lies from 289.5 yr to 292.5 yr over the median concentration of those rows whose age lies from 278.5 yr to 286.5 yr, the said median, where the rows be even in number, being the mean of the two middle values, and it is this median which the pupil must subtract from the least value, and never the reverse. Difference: 2.5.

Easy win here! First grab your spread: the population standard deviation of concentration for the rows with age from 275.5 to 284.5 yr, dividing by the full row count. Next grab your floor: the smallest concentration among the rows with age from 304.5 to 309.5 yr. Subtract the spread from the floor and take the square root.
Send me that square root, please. 2.55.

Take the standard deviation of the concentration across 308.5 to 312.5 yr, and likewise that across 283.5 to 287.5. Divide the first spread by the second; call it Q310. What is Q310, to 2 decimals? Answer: 0.34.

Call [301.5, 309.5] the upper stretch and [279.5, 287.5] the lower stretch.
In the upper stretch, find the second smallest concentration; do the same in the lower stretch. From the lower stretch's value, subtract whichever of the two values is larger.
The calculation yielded -3.4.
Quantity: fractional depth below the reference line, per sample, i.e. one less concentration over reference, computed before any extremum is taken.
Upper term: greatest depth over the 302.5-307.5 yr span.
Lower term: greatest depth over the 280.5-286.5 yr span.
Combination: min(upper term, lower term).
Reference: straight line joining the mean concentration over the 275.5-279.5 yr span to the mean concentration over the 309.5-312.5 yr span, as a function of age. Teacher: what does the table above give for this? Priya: -0.011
